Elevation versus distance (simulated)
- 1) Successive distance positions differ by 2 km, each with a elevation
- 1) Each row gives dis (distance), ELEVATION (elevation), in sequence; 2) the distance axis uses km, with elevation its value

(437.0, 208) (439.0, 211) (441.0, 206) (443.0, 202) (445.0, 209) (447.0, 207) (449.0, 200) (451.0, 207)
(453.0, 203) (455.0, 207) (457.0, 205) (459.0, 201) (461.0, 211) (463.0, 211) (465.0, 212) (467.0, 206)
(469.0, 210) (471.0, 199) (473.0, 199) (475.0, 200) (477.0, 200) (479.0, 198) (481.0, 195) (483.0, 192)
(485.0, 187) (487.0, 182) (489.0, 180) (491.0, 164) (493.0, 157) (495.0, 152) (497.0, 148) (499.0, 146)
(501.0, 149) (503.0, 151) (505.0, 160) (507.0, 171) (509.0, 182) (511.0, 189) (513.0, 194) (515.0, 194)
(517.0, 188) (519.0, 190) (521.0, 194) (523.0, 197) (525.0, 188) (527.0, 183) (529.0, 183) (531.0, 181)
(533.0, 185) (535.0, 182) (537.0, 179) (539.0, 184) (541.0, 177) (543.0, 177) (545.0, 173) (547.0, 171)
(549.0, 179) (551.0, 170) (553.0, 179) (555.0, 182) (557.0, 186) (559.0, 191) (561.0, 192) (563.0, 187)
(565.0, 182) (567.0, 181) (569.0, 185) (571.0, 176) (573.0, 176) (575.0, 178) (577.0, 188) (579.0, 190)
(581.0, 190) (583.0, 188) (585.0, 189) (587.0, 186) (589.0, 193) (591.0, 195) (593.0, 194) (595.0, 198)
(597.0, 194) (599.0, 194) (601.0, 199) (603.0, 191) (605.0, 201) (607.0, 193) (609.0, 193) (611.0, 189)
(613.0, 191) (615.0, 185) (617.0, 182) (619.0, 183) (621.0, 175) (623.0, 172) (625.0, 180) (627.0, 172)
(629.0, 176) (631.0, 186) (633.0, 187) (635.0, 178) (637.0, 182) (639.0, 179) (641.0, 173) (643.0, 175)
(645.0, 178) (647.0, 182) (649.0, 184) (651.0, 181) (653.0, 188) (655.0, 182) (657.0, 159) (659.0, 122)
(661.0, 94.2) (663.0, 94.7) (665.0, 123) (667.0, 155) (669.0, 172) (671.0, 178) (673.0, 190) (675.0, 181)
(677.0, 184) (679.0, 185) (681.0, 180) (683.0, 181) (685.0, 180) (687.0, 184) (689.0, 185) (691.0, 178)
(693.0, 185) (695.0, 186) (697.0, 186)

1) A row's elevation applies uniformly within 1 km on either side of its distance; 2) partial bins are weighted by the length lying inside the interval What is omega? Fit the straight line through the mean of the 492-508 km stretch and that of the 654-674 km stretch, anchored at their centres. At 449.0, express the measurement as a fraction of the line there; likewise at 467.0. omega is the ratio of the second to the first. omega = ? 1.04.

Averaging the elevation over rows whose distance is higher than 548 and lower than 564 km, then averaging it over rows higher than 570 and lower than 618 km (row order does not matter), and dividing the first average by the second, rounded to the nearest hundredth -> 0.97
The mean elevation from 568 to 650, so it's 185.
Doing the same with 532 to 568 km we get 181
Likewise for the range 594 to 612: 195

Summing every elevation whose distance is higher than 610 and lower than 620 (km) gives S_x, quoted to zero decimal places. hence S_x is 930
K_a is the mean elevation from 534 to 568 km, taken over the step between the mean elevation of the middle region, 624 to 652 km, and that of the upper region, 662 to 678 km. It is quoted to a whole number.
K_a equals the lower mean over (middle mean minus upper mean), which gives 9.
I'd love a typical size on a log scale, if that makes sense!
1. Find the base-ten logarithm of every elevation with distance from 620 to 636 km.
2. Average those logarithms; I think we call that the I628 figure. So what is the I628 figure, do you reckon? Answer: 2.25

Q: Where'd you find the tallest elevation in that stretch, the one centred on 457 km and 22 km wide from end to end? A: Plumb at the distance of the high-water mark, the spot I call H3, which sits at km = 465.0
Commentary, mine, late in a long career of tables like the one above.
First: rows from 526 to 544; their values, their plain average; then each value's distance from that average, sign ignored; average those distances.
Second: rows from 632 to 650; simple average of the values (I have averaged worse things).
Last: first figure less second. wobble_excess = -177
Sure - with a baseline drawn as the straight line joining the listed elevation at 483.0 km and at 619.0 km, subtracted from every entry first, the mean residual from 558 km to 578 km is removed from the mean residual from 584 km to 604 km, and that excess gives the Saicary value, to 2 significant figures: 11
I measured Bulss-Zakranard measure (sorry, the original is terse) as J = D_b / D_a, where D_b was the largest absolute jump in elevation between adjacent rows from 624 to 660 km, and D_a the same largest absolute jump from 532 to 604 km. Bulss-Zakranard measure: 3.7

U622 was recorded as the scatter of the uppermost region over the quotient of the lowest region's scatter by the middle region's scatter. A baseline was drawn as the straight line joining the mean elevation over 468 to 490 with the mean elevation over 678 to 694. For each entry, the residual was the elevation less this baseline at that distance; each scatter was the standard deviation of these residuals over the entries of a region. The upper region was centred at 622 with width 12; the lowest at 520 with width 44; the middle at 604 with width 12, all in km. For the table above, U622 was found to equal 1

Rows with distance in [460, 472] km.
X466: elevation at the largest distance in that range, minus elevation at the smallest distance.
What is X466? -12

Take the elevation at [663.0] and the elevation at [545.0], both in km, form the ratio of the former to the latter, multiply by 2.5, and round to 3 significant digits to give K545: 1.37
